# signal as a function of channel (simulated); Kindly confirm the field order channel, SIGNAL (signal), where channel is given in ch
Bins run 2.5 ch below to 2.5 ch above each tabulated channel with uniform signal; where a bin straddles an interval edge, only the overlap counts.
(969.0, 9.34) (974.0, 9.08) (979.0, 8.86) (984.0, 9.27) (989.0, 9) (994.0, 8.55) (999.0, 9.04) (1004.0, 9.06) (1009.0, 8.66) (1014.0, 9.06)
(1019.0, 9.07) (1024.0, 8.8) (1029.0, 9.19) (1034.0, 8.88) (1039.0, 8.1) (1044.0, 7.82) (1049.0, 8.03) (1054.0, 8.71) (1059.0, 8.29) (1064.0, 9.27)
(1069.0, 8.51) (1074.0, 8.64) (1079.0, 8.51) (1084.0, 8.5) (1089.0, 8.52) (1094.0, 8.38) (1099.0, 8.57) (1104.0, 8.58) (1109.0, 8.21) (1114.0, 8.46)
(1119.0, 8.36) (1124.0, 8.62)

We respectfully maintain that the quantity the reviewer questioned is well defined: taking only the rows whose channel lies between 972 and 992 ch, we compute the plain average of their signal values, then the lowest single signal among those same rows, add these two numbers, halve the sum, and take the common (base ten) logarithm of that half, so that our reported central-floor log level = 0.952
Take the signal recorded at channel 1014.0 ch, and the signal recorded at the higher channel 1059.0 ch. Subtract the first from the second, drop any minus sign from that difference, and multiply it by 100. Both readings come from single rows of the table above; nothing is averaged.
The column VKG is 77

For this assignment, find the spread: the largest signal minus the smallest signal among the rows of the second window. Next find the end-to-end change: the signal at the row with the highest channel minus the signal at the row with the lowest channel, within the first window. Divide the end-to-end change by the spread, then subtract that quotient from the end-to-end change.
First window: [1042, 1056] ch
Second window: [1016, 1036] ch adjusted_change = -1.4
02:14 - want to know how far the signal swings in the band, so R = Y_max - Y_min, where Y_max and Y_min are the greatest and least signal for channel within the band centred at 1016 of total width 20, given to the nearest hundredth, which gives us 0.41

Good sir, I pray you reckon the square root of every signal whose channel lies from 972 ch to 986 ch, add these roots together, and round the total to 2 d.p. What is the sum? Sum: 9.03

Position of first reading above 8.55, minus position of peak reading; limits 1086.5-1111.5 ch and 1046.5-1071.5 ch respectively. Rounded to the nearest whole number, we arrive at 35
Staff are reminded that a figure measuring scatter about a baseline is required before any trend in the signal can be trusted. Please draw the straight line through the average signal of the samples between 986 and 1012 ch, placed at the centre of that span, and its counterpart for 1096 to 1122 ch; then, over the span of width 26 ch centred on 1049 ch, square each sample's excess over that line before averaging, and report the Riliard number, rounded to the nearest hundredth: 0.33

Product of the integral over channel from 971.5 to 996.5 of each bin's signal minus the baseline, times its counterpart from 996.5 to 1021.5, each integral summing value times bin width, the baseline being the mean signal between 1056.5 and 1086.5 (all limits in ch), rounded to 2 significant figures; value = 74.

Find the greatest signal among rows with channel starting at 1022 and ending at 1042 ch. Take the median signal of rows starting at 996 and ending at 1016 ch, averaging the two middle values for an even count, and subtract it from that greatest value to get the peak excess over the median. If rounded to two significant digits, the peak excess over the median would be 0.14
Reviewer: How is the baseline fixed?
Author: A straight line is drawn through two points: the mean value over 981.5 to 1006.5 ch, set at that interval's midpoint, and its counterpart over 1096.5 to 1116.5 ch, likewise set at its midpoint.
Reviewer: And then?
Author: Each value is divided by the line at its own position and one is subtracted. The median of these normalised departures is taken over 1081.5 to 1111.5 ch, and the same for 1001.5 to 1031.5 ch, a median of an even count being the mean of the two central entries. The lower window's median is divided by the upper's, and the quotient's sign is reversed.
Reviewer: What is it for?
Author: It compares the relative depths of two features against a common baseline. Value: 4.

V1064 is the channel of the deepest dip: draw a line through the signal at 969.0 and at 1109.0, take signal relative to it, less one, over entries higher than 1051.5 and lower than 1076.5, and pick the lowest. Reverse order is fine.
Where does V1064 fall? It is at 1059.0 ch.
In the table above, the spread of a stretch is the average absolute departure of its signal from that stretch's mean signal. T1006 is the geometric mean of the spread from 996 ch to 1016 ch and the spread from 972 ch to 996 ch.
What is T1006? 0.171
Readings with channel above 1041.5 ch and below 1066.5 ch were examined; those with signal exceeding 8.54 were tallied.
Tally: 2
